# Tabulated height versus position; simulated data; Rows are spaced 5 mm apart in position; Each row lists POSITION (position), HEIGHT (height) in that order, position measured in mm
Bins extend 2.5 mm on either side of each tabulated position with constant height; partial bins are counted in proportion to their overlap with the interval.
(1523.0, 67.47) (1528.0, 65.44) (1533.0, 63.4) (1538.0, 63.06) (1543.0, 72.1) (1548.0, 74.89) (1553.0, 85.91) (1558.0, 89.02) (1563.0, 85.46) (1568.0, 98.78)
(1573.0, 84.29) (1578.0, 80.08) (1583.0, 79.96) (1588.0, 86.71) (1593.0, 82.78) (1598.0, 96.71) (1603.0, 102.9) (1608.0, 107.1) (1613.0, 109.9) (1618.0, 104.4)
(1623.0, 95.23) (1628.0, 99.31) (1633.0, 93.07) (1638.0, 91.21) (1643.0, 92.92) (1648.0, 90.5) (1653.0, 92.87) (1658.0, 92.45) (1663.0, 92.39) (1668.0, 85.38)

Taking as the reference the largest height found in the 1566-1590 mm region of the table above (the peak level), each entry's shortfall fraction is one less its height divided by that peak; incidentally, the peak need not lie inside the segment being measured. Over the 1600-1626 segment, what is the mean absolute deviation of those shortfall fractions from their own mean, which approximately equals 0.039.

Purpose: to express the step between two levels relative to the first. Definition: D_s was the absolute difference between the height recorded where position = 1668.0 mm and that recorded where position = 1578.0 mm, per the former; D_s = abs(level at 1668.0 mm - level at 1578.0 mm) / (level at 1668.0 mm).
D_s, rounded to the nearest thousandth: 0.062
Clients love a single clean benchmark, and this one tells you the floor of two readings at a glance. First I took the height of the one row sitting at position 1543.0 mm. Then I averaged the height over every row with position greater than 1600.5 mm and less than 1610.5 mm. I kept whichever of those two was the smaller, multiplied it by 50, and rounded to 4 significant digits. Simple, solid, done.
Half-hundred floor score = 3605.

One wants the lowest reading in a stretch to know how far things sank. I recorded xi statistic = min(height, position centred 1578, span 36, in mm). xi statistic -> 79.96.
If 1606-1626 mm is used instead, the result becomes 95.23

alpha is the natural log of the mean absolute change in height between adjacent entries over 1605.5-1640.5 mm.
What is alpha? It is 1.6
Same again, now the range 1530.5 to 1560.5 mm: 1.7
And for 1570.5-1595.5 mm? 1.3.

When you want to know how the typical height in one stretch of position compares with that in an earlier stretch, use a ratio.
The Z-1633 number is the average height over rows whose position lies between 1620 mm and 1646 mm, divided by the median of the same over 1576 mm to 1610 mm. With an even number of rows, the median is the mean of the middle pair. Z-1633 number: 1.09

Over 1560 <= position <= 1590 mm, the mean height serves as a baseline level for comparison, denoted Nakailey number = 86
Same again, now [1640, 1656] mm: 92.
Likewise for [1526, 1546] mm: 66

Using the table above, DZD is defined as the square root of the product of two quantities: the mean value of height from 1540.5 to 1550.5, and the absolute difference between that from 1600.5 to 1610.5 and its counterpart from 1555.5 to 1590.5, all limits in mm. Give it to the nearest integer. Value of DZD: 37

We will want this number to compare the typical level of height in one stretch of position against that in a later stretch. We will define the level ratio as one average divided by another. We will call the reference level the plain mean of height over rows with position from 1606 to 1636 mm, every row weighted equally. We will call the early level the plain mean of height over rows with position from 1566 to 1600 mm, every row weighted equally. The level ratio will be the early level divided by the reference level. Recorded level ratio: 0.86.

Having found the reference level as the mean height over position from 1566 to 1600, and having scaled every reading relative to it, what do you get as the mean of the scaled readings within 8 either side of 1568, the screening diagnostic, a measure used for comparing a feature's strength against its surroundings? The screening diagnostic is 1.03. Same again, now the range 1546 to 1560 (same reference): 0.96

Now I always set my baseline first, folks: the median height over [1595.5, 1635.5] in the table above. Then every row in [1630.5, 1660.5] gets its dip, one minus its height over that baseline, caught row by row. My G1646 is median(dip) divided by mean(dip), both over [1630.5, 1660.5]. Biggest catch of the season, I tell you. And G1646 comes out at 0.95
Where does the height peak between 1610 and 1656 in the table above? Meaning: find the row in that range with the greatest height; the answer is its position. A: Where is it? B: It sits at 1613.0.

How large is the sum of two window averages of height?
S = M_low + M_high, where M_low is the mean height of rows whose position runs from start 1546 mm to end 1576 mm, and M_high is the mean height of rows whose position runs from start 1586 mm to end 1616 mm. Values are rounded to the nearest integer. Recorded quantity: 184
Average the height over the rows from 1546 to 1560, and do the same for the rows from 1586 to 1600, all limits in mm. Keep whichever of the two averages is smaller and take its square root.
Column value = 9.1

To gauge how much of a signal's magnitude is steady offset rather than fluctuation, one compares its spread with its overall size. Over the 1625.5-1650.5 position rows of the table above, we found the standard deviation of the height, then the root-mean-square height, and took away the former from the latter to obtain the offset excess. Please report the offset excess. 90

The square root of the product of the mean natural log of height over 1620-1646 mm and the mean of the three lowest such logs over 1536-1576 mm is 4.39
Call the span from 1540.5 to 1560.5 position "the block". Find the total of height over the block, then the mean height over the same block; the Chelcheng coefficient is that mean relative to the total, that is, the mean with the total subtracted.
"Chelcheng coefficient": -241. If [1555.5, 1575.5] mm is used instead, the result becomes -268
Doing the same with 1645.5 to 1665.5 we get -276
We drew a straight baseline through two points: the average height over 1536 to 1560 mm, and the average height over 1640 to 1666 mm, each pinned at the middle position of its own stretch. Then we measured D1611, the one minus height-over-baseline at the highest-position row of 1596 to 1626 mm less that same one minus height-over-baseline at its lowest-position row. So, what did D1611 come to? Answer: 0.06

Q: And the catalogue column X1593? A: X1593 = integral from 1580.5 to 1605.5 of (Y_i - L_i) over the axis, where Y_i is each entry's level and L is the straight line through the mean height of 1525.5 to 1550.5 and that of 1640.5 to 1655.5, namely 247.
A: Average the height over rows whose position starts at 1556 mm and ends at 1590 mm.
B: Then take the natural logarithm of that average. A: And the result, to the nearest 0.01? 4.46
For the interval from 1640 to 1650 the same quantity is 4.52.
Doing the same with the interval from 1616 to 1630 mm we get 4.60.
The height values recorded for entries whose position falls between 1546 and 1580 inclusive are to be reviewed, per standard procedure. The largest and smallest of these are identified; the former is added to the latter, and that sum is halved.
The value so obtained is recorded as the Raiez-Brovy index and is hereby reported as 87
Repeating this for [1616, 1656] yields 97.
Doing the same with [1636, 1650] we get 92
